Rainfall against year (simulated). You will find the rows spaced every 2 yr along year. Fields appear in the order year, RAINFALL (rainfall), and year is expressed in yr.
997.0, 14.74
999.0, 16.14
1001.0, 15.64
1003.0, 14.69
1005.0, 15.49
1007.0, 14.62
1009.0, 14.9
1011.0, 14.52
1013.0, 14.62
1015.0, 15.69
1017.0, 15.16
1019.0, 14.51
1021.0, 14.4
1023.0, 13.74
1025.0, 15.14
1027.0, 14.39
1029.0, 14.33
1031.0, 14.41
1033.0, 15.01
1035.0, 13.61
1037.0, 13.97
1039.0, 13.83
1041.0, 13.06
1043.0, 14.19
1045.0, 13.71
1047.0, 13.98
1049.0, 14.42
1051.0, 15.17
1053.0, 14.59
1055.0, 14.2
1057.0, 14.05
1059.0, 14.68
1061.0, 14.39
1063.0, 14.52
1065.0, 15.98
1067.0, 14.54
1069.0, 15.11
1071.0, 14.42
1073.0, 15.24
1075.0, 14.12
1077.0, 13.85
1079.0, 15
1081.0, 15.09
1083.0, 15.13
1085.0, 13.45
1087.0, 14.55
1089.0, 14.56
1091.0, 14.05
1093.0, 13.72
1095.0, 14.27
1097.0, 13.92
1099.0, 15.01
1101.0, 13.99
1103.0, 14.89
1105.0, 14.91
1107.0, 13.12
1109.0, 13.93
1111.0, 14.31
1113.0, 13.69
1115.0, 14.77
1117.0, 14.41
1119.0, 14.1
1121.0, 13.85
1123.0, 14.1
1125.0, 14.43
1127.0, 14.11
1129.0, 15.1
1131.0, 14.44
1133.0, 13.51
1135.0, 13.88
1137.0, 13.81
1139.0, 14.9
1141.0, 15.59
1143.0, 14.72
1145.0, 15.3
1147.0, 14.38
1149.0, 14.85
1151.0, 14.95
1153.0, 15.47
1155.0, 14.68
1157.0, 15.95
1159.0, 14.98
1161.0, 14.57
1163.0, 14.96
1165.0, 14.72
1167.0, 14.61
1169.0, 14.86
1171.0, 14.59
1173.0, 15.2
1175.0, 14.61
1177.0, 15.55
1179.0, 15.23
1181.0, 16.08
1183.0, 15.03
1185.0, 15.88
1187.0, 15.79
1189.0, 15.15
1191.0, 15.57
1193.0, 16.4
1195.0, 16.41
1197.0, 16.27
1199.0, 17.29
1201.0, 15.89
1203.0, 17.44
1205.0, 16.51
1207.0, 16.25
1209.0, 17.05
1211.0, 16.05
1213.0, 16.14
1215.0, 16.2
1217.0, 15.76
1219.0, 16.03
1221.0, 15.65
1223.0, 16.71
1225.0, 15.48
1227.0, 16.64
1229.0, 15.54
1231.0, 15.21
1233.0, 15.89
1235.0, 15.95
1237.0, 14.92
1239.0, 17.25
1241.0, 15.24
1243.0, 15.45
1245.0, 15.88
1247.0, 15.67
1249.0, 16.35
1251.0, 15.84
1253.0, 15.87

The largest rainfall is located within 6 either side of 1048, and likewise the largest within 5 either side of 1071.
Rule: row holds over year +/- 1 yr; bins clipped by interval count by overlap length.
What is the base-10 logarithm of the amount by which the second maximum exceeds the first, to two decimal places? -1.15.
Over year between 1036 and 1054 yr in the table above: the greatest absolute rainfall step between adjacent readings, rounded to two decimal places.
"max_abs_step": 1.13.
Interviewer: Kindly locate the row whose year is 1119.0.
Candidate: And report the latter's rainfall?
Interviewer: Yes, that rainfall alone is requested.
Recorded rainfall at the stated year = 14.1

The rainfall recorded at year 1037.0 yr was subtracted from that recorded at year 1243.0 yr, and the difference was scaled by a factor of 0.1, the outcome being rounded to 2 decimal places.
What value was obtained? 0.15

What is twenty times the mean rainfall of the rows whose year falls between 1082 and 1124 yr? 285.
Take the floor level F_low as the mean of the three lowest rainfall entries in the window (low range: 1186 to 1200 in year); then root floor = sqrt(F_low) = 3.94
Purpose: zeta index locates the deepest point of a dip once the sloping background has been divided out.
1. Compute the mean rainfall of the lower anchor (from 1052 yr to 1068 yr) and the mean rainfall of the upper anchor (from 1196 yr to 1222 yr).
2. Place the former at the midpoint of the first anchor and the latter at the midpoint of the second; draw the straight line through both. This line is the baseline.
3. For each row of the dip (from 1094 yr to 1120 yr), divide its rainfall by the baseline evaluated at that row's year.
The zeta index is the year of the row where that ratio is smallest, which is 1107.0 yr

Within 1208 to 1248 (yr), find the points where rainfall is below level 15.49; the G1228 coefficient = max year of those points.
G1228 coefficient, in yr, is 1243.0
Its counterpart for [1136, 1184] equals 1183.0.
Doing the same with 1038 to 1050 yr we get 1049.0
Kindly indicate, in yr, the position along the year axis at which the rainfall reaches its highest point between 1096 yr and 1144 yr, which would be 1141.0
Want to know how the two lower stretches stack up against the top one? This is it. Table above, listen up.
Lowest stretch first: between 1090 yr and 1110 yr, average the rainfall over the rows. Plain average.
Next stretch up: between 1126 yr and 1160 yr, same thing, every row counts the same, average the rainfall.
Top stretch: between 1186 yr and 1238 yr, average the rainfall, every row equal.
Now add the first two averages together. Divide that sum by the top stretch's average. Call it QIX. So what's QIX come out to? 1.80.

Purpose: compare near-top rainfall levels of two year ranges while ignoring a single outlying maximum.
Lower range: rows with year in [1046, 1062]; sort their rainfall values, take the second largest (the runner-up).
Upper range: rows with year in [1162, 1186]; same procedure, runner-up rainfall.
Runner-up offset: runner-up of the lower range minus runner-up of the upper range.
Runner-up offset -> -1.2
